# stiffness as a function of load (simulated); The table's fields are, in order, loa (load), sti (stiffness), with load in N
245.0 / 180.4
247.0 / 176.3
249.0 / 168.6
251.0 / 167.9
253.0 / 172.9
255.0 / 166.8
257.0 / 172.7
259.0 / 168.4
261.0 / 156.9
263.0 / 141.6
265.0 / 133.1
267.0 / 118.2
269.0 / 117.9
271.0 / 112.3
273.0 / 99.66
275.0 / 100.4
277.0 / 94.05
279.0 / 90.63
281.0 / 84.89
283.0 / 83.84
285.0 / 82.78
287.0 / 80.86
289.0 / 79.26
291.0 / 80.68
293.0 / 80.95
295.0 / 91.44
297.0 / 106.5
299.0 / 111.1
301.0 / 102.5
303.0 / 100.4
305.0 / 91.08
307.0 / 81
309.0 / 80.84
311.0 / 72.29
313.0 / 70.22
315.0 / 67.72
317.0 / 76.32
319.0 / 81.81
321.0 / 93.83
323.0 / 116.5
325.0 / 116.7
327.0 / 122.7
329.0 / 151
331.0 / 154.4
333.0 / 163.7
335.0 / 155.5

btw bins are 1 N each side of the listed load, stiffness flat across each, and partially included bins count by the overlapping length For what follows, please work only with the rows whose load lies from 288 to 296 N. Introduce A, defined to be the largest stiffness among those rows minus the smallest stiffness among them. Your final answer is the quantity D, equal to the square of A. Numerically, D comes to 148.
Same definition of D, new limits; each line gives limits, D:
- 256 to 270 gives 3003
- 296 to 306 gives 401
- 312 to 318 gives 74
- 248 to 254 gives 25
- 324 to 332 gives 1421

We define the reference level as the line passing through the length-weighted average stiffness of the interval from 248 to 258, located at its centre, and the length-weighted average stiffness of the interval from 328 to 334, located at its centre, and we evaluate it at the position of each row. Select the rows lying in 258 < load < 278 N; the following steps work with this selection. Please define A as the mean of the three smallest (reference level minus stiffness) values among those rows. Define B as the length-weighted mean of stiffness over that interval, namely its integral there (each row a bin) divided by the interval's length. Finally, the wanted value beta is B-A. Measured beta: 111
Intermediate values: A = 13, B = 124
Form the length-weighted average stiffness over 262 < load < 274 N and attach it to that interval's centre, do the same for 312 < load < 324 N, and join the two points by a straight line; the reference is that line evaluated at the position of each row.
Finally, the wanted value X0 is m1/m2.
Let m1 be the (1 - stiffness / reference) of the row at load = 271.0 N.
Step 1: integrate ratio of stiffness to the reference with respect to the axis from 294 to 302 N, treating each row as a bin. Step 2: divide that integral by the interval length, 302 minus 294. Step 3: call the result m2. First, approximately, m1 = 0.05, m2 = 1.04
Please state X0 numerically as 0.05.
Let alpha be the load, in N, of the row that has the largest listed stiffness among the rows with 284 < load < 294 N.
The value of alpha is 285.0 N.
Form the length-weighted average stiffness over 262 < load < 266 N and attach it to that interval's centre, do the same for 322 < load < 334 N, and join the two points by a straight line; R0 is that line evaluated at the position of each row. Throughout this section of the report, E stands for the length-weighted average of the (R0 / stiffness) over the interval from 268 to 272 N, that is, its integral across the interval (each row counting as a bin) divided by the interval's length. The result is 1.2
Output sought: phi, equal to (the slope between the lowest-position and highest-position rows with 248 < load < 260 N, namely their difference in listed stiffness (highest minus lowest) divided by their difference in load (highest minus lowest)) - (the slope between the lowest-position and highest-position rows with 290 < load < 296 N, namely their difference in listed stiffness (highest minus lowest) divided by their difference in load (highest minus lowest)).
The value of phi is -2.7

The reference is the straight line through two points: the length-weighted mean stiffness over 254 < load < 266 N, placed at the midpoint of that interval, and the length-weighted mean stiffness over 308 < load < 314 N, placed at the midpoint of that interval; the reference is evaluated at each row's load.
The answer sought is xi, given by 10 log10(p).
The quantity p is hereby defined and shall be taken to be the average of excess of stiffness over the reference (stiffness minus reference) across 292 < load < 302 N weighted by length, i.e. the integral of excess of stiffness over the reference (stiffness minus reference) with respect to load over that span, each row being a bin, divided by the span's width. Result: 2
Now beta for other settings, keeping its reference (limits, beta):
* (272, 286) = 23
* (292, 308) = 40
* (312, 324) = 24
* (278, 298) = 19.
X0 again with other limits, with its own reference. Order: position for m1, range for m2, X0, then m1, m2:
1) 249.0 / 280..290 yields -0.34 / -0.26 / 0.76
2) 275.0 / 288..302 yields 0.14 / 0.13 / 0.93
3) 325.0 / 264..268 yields -0.46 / -0.47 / 1.03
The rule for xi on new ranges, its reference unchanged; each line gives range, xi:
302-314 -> 5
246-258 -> 1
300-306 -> 10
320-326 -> 17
